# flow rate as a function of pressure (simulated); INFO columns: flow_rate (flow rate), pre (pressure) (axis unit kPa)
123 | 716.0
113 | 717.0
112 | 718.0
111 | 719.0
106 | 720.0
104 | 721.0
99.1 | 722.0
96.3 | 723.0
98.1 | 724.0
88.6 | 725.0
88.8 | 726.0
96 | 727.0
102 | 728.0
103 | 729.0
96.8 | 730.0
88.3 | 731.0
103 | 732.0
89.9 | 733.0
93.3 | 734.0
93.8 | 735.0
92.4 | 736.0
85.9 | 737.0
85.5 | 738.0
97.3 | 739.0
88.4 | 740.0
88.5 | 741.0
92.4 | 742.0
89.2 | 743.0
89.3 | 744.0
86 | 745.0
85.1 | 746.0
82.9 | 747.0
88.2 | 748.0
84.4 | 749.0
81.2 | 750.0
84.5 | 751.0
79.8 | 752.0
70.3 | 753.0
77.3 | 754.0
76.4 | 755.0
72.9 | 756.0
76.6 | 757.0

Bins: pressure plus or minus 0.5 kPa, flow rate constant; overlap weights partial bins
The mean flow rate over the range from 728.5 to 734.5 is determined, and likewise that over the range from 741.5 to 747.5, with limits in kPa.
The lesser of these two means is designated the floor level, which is 87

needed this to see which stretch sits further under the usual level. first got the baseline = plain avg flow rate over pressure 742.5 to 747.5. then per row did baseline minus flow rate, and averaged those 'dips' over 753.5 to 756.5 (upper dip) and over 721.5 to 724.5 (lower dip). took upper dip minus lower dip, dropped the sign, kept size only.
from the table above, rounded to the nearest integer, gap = 22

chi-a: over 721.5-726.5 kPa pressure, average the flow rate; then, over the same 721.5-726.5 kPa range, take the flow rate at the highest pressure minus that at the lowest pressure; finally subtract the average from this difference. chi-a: -104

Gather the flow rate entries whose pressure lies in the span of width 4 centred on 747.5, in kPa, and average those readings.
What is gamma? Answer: 85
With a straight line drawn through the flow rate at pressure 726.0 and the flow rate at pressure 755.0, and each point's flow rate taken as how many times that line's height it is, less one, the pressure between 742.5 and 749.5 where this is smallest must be 747.0 kPa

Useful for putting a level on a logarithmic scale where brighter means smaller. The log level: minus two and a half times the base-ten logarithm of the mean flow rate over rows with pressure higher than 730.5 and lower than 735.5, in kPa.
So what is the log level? -4.93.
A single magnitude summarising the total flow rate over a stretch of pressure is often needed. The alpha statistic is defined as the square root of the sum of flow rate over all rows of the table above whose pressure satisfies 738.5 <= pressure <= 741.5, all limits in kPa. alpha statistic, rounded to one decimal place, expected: 16.6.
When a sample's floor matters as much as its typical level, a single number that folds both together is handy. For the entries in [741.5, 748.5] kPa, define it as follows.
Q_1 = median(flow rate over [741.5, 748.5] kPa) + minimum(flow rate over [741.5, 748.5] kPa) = 171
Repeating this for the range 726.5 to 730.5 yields 195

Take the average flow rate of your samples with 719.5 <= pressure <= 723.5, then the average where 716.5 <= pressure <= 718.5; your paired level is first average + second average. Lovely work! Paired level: 214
